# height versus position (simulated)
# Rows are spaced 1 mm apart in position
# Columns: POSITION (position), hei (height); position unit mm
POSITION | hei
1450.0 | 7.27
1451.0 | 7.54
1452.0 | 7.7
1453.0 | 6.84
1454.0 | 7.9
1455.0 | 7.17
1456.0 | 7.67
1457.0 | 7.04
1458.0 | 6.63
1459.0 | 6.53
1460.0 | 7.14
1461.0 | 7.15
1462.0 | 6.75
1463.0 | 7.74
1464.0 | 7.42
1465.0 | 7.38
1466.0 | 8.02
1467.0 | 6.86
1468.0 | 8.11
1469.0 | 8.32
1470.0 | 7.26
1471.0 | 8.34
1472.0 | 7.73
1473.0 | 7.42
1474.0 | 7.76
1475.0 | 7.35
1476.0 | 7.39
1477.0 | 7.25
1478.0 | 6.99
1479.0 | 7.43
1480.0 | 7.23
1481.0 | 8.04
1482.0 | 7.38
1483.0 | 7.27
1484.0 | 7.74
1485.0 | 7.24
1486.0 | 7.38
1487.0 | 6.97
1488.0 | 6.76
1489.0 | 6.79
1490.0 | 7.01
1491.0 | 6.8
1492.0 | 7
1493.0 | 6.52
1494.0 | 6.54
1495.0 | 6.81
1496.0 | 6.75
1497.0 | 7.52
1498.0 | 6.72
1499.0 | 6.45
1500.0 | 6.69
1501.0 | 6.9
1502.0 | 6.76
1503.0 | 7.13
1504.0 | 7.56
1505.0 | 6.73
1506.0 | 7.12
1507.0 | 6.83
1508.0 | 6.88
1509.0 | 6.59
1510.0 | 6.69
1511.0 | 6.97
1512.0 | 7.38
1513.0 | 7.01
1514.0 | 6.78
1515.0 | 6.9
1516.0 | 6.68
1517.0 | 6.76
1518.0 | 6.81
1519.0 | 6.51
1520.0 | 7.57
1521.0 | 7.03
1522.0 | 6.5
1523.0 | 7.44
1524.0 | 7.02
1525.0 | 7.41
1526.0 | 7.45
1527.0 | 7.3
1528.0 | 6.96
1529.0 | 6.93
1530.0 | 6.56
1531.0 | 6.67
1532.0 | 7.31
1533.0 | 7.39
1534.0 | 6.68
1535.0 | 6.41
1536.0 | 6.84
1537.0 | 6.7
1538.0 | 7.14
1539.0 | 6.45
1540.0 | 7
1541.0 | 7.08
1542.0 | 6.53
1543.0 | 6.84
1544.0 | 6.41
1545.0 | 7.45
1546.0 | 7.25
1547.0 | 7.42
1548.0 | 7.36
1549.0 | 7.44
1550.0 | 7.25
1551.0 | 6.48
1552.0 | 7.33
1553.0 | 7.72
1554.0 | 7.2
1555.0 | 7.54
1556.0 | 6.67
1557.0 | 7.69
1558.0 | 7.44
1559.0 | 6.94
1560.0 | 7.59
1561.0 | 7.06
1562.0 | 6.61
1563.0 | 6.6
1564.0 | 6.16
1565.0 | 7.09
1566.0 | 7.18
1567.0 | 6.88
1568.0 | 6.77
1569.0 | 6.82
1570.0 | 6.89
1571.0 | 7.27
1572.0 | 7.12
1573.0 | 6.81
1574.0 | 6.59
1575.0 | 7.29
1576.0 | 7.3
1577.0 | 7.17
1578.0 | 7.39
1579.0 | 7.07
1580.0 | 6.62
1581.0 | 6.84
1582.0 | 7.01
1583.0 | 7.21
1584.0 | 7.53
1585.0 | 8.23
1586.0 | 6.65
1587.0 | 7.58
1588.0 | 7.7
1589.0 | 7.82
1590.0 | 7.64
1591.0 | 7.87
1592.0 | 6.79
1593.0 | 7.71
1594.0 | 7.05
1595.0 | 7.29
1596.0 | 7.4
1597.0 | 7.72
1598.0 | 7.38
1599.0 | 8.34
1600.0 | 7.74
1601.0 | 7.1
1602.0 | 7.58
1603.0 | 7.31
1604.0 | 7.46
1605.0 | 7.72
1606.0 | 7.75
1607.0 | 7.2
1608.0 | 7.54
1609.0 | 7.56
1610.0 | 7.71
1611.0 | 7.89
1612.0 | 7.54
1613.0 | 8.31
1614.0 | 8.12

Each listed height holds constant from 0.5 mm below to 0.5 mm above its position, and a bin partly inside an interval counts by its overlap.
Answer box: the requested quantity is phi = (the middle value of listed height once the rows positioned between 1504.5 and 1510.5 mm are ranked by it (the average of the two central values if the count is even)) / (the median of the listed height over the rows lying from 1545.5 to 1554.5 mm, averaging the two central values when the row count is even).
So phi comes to 0.92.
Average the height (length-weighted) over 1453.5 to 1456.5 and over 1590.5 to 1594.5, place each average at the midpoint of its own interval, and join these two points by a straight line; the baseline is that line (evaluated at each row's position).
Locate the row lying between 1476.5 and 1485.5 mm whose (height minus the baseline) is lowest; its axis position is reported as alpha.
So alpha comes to 1478.0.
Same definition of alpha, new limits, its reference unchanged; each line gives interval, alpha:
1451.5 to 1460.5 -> 1459.0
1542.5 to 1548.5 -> 1544.0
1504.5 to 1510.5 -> 1509.0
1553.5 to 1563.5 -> 1563.0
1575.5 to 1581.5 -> 1580.0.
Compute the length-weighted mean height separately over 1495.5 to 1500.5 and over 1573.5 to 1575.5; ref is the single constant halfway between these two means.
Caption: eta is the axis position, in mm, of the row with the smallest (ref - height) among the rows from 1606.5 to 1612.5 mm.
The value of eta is 1611.0 mm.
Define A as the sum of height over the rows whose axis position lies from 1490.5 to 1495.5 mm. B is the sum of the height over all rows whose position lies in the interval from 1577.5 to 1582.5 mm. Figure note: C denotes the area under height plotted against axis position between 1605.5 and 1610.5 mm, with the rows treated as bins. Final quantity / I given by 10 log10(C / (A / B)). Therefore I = 15.9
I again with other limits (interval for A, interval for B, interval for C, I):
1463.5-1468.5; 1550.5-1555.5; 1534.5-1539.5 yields 15.1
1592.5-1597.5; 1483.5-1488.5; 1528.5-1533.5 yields 15.3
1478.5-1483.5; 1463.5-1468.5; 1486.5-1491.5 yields 15.4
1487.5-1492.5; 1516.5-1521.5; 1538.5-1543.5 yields 15.3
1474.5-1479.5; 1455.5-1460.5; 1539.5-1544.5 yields 15.1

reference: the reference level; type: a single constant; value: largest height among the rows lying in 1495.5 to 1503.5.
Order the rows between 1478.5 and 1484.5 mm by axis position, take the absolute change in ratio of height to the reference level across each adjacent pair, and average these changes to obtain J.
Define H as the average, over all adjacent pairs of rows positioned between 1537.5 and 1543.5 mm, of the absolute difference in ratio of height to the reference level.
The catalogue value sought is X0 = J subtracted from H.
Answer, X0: -0.002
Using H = 0.058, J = 0.060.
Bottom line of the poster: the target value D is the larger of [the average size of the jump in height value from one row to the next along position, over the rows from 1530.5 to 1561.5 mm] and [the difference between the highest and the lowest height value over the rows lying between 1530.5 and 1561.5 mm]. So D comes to 1.3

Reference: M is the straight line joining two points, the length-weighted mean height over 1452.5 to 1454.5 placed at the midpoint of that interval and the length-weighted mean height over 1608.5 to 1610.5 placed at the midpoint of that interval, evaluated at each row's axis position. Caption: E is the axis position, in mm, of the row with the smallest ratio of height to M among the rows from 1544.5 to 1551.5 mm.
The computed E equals 1551.0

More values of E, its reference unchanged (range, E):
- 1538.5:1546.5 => 1544.0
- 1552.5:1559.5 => 1556.0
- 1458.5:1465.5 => 1459.0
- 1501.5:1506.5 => 1505.0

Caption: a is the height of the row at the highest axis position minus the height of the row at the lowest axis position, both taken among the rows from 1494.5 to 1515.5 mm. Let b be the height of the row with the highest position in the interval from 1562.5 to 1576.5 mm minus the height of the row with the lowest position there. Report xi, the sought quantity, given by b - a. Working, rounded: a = 0.09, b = 0.7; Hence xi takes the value 0.61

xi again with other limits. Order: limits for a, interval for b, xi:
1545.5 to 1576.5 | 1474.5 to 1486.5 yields -0.02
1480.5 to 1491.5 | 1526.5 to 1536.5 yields 0.78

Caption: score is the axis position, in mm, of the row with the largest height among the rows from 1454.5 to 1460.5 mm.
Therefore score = 1456.0 mm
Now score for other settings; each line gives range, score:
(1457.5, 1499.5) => 1471.0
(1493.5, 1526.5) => 1520.0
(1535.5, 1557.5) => 1553.0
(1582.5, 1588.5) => 1585.0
